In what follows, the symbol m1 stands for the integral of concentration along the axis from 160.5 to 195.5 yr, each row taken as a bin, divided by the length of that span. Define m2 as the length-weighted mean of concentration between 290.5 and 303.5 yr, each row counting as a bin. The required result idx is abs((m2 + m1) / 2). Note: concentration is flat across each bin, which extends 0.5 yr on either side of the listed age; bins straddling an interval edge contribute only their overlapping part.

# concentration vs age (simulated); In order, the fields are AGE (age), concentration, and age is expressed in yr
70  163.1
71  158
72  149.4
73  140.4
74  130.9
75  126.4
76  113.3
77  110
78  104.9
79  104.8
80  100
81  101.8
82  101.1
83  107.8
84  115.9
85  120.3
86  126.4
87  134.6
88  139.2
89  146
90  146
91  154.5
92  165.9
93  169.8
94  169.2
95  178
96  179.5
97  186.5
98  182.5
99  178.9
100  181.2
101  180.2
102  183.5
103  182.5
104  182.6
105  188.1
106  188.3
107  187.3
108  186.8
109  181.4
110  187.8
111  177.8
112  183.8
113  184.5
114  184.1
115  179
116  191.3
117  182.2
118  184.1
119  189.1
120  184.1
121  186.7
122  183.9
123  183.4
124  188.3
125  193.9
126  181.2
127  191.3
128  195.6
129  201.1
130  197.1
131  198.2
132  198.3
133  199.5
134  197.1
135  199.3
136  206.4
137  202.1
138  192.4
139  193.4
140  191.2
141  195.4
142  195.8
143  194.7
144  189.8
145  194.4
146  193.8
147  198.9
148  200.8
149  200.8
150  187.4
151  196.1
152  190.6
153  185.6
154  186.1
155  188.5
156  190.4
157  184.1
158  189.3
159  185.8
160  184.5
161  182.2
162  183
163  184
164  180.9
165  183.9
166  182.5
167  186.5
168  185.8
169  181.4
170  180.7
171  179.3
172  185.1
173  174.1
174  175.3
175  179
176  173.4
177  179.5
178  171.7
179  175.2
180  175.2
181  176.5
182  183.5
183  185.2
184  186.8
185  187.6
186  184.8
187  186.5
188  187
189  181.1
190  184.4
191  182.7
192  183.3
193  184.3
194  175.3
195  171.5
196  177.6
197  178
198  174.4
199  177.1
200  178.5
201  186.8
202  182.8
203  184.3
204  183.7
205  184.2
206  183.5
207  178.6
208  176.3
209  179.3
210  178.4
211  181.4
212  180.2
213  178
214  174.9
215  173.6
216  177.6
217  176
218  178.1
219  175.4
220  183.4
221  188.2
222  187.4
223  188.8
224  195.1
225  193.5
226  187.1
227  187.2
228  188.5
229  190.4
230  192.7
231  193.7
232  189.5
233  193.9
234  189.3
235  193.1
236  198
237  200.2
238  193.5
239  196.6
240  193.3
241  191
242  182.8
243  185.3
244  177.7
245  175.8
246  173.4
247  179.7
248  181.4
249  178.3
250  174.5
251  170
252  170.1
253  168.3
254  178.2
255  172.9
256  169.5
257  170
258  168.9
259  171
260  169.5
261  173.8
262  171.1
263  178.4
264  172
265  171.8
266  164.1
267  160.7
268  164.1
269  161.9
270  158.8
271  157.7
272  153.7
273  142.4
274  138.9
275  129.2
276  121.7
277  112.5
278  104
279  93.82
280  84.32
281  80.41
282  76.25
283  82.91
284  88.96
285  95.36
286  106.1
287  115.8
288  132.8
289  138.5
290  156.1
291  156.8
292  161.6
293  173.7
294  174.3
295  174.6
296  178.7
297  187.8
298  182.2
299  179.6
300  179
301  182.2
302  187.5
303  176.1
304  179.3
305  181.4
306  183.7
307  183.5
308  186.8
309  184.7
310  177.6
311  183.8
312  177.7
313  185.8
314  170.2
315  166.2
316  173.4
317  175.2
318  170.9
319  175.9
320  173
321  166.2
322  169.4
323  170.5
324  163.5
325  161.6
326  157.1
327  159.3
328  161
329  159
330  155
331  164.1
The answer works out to 179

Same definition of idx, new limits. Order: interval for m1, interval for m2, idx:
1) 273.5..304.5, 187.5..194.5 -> 161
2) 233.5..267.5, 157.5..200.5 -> 180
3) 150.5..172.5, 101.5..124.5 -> 185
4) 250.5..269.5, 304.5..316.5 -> 175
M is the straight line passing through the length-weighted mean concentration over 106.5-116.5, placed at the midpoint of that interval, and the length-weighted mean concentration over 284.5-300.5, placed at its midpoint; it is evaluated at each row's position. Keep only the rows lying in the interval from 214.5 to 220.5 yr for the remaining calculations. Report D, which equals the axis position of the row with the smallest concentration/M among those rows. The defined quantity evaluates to 215 yr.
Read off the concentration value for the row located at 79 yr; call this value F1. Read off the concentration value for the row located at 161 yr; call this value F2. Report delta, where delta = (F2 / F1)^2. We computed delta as 3.02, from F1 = 104.8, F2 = 182.2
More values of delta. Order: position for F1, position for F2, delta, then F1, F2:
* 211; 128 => 1.16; 181.4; 195.6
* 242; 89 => 0.64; 182.8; 146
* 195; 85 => 0.49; 171.5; 120.3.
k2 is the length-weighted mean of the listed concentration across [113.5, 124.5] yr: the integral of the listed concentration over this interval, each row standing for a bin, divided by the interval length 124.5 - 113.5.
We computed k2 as 185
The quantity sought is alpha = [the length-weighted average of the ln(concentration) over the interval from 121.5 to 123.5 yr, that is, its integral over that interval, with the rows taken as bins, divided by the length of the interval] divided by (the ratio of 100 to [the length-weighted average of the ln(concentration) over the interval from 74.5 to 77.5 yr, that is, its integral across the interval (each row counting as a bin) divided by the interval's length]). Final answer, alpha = 0.248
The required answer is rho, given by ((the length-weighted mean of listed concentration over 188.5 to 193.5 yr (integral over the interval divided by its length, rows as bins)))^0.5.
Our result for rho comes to 13.5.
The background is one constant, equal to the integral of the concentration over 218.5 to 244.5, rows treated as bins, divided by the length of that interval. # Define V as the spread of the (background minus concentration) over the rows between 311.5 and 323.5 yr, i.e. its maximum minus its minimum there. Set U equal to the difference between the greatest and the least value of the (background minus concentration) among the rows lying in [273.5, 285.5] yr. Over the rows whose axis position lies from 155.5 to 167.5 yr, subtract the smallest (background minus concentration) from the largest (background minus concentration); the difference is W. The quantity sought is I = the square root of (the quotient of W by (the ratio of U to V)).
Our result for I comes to 2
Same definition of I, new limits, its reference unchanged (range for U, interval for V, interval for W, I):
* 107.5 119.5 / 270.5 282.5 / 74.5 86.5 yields 13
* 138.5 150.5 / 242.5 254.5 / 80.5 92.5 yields 9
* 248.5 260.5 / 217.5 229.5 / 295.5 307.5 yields 5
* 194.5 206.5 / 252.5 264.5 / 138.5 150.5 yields 3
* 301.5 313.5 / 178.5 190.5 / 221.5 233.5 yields 3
